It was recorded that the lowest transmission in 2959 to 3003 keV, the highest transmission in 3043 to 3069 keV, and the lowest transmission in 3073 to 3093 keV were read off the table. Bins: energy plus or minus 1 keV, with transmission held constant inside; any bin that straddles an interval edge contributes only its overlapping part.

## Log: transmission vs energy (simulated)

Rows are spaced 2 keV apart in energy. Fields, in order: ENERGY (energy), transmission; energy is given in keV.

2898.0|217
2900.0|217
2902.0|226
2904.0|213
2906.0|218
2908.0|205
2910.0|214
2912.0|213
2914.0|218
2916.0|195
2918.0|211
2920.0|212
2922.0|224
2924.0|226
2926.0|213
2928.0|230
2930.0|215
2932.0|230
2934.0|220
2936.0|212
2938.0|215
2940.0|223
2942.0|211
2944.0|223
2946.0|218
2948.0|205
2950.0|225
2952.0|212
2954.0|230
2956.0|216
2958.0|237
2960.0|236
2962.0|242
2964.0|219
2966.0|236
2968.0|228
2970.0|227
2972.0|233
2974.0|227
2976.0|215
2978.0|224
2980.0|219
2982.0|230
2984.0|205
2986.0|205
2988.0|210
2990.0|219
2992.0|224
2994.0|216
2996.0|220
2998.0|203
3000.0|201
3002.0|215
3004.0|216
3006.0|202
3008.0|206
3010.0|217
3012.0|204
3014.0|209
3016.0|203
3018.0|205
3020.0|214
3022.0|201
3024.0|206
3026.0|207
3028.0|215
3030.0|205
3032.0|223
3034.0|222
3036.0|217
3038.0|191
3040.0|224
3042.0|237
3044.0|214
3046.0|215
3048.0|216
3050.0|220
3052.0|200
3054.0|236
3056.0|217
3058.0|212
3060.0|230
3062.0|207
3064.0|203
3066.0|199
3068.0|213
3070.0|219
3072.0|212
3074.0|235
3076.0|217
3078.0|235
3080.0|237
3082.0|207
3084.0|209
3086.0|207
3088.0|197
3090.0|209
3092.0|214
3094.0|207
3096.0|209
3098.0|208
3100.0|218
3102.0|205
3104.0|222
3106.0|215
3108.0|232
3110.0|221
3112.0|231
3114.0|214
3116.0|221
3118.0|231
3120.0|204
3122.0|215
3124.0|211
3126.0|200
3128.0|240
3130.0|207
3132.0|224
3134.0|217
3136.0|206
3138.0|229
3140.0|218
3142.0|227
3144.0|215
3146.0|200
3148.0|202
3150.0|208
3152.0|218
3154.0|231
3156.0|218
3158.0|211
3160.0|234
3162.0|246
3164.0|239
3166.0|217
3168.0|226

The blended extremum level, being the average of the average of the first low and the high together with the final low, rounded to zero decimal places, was 208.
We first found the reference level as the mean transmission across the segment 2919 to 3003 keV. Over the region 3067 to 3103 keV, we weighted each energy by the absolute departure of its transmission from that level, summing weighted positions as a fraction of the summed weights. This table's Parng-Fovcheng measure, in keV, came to 3086.0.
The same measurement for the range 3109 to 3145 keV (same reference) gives 3127.0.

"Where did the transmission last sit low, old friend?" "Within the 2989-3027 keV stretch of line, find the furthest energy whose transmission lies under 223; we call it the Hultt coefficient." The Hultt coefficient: 3026.0 keV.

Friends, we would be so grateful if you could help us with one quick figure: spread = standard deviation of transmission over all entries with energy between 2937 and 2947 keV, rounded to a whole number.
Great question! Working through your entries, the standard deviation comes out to 5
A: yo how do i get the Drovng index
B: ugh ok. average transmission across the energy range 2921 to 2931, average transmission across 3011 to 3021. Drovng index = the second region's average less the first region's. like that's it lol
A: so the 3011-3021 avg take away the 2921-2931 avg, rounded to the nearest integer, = -15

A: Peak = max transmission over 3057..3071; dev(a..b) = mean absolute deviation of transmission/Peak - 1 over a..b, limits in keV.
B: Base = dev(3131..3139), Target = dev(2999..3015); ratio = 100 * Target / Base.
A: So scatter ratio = 73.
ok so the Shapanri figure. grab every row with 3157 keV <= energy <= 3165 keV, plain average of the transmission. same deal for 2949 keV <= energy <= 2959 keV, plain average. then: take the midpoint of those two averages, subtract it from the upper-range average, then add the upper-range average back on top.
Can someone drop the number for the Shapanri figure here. 237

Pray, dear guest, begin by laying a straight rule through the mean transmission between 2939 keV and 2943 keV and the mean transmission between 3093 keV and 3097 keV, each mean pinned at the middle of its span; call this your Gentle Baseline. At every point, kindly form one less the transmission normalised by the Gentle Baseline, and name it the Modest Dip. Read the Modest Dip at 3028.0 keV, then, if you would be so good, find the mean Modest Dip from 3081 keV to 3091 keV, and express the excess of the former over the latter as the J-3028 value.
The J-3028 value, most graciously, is -0.03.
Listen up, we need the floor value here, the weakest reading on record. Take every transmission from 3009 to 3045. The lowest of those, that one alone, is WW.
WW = 191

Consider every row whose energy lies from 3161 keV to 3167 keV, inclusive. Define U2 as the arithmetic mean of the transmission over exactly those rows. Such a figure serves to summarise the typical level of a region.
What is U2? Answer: 234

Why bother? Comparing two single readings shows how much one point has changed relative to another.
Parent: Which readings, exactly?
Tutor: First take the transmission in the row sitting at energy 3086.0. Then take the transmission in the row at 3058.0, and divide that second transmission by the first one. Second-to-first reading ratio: 1.024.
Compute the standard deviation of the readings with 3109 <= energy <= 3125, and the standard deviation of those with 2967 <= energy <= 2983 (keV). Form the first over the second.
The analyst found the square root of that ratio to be 1.3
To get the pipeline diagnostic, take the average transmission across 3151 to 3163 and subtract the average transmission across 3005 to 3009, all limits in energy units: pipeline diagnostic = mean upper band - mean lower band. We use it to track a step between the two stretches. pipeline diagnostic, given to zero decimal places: 22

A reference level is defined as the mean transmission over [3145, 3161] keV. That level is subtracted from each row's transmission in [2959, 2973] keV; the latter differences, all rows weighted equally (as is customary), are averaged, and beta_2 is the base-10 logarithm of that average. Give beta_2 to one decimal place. 1.2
